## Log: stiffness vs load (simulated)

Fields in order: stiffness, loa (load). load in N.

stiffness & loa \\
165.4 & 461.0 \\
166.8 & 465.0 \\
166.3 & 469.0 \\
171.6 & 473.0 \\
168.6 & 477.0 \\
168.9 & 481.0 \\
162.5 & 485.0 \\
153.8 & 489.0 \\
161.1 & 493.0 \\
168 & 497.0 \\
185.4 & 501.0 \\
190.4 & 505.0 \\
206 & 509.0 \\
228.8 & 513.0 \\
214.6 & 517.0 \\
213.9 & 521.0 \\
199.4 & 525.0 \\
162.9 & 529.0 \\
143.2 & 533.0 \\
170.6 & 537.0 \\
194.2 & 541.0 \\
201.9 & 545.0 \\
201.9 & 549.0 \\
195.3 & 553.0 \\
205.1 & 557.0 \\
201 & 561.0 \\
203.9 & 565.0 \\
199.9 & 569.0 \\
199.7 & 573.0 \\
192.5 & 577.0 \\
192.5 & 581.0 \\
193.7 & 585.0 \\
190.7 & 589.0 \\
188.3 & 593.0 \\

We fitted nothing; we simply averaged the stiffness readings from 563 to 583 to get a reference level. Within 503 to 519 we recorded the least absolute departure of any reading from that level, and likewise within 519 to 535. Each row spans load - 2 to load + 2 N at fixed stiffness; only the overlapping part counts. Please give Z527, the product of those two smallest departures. 12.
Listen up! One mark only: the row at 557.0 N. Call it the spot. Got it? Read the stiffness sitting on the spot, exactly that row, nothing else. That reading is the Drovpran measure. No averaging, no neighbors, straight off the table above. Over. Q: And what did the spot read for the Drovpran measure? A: 205.1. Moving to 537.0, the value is 170.6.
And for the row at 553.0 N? 195.3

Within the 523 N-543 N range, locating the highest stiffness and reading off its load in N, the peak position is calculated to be 525.0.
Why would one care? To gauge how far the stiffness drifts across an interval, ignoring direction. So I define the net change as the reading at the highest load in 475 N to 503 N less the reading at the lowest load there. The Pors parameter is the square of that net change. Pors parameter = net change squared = 282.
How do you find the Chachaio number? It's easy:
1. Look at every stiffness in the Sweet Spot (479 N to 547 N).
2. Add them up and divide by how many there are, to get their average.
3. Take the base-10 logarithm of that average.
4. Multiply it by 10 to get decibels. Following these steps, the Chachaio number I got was 22.6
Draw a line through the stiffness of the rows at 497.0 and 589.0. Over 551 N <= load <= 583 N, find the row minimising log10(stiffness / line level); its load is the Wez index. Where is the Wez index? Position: 581.0 N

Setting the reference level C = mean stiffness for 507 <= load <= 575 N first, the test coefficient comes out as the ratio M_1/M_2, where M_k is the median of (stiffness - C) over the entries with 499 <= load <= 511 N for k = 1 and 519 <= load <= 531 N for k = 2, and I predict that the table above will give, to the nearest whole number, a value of -2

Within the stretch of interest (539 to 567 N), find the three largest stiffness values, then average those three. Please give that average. 204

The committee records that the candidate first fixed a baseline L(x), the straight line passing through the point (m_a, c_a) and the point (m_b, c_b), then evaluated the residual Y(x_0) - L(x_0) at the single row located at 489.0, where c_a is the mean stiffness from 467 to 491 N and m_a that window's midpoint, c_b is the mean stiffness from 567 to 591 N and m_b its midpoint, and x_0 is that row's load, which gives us -14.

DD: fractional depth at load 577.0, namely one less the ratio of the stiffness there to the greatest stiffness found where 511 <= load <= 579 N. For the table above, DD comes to 0.16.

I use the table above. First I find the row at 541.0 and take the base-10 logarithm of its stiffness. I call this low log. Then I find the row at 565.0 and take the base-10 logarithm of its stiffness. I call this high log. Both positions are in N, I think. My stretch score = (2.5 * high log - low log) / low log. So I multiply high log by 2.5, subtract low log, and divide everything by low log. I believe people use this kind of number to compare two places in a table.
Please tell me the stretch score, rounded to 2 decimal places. 1.52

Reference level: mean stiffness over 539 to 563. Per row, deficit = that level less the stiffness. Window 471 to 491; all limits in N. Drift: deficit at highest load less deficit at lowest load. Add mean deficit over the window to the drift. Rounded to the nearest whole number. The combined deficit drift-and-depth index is 53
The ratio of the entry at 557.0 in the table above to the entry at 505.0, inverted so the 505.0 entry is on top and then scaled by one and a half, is 1.39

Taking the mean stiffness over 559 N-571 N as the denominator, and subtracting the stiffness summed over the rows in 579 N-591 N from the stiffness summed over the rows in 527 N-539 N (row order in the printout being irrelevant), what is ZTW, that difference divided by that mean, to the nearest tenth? -0.5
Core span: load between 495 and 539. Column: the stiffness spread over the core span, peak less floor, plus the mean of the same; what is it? 275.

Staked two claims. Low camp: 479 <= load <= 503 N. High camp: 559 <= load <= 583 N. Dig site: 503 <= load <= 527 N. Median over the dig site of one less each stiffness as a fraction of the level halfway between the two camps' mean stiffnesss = -0.151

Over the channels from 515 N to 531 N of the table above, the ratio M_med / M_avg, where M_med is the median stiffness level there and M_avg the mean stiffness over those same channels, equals 1.05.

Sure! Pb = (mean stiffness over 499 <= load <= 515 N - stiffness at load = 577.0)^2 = 103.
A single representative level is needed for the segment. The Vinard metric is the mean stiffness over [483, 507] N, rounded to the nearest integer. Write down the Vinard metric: 170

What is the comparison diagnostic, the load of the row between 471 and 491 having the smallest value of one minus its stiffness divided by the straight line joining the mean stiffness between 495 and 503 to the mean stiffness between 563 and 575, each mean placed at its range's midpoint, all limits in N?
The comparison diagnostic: 473.0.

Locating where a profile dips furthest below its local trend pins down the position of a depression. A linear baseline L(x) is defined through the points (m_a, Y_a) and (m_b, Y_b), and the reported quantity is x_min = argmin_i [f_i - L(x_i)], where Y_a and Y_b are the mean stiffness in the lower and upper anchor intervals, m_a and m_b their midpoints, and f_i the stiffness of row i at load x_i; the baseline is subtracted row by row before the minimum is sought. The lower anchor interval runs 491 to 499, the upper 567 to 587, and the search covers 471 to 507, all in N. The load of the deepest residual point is 489.0 N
